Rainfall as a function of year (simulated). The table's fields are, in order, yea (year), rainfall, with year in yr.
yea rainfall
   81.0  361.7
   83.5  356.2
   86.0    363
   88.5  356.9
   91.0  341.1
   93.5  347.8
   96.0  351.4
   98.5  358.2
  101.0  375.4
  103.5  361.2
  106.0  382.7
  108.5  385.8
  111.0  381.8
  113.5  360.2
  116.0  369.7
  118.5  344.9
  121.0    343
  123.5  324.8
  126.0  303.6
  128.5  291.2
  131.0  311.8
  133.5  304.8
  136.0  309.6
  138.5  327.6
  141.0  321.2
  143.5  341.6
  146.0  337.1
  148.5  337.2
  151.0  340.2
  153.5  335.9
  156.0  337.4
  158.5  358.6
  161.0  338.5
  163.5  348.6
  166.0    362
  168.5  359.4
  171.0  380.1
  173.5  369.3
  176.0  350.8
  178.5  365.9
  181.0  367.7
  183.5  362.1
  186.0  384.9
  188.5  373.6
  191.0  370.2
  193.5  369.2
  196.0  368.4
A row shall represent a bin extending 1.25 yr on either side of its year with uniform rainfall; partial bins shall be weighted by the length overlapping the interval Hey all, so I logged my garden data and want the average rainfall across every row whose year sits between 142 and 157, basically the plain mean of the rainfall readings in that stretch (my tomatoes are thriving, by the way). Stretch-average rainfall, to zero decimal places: 338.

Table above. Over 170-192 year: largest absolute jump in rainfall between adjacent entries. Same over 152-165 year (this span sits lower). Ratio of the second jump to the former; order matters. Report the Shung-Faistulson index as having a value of 0.93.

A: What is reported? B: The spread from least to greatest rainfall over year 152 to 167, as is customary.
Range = 26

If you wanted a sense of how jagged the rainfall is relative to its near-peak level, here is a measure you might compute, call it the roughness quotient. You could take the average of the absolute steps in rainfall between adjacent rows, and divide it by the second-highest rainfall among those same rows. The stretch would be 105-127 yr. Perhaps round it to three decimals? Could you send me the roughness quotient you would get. 0.034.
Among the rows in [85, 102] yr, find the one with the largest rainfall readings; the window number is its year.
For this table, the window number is 101.0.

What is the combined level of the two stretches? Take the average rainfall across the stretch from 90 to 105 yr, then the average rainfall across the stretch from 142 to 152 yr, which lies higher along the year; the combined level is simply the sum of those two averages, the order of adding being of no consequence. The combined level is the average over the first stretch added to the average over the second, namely 695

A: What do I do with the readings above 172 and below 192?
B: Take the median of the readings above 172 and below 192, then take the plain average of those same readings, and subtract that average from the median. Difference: 0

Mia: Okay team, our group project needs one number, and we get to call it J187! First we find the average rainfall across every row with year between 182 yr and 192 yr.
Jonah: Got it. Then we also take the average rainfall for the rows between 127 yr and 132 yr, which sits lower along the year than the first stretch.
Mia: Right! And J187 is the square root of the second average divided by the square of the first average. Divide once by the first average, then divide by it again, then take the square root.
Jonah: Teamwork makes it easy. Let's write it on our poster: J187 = 0.0466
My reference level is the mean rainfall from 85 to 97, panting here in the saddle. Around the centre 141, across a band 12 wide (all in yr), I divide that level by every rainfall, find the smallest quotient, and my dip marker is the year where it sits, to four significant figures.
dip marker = 143.5 yr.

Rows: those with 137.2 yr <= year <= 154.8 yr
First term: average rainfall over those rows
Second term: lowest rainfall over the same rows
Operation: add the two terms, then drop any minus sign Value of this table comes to 656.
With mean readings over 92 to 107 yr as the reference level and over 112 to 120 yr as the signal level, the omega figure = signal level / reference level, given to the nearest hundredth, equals 0.99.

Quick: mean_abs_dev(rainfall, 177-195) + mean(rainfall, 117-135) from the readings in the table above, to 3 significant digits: 323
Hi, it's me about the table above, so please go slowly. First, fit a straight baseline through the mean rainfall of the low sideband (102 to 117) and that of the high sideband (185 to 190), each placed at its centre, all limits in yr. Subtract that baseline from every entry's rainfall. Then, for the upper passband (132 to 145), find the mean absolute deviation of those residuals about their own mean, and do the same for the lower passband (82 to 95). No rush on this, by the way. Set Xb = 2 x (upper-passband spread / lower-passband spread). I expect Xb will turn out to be 3.1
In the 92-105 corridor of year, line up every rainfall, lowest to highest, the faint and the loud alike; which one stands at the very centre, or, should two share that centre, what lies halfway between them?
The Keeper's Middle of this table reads 358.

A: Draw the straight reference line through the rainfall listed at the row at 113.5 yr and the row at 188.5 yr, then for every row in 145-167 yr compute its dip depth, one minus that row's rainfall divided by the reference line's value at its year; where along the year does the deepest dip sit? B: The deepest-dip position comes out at 153.5 yr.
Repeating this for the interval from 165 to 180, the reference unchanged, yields 176.0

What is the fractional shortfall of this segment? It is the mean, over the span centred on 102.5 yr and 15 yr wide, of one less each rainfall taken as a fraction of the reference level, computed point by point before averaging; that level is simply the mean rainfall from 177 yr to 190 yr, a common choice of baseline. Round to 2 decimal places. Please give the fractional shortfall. 0.00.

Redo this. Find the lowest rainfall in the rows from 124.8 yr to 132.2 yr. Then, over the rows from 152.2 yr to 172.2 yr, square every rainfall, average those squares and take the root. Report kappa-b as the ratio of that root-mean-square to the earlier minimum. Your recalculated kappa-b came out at 1.21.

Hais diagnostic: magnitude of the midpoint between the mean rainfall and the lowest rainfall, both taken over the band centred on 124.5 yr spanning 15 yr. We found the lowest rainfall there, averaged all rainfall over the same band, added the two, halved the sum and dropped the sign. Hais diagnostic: 306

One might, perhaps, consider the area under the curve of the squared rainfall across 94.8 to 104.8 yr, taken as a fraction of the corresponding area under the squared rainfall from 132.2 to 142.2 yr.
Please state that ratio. 1.31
